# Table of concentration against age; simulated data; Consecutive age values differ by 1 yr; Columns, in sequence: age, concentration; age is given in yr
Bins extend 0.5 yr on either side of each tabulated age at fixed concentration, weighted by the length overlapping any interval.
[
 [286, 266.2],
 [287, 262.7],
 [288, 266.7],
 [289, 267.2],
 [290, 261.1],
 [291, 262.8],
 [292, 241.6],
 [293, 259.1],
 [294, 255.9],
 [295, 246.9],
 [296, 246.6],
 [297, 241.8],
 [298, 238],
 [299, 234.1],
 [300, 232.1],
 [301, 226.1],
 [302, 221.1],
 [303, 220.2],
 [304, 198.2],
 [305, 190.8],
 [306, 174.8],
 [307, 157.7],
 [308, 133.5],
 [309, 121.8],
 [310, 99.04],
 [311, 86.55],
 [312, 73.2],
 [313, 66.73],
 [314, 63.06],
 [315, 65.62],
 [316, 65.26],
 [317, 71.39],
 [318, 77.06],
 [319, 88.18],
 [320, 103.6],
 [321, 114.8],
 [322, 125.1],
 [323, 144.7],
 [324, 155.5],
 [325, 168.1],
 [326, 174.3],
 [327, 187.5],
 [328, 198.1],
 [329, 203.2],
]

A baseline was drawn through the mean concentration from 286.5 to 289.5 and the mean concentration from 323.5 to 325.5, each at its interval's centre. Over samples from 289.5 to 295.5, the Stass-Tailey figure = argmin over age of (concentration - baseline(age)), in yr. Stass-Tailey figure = 292 yr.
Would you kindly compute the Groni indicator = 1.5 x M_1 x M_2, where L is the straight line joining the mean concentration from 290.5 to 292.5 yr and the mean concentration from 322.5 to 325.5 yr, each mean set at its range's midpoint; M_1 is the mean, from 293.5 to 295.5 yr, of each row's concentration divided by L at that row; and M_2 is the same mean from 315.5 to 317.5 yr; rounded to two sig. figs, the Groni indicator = 0.59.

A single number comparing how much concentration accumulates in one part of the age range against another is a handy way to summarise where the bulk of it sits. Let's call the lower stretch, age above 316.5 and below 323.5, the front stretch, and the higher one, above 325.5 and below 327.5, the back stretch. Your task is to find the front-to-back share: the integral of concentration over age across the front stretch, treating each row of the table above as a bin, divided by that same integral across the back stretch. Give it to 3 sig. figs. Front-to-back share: 2.00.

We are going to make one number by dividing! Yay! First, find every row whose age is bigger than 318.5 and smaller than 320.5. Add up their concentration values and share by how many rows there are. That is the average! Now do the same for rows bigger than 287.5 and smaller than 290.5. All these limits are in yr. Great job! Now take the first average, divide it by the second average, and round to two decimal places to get 0.36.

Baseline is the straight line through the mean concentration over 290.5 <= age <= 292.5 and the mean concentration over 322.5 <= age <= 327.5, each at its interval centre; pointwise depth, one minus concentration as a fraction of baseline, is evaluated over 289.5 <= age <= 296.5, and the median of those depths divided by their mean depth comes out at 1.21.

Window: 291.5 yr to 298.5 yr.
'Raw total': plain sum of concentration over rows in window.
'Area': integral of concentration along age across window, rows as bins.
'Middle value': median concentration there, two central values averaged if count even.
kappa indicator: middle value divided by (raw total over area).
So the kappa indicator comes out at 247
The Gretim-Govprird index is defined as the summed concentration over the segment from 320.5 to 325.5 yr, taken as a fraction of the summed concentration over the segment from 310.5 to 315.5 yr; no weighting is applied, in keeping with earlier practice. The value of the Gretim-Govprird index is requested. 2.0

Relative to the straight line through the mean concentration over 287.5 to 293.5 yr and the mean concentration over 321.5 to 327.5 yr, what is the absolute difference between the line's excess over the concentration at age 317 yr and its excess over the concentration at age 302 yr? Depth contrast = 105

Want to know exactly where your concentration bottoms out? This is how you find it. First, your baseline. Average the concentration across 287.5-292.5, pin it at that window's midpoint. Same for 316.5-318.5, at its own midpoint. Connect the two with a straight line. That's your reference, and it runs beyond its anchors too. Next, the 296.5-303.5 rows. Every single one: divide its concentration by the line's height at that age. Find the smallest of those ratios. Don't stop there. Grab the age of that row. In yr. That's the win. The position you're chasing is 297 yr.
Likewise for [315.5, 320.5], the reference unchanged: 316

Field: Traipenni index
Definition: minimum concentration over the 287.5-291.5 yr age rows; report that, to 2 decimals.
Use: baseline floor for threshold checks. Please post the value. 261.10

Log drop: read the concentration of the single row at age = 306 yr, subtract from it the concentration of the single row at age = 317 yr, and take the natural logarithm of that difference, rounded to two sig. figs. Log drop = 4.6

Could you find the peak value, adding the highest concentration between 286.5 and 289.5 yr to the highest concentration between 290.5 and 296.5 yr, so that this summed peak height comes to 530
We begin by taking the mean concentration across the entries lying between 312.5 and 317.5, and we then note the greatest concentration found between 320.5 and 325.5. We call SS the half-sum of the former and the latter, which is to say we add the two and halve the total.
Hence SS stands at 117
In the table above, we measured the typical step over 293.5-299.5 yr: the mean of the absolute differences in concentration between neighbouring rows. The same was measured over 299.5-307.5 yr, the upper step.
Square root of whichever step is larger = 3.26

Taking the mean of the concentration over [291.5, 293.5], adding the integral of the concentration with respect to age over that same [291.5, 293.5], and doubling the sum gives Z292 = 1502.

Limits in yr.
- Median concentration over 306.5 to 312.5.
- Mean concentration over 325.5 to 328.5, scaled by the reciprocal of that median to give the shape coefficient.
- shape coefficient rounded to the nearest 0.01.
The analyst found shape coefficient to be 1.69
